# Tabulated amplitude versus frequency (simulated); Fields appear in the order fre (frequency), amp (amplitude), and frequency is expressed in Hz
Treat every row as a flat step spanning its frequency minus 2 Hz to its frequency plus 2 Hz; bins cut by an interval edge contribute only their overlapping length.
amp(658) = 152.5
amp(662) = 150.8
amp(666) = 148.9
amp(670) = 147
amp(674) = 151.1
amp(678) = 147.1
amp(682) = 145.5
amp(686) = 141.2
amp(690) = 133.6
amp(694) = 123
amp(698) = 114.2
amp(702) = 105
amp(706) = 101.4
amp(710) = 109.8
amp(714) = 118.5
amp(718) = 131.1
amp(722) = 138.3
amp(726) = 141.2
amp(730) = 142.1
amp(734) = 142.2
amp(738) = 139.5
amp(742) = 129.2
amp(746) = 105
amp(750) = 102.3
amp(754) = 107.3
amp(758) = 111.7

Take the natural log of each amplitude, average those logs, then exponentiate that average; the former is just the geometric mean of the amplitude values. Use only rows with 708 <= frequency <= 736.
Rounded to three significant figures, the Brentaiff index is 131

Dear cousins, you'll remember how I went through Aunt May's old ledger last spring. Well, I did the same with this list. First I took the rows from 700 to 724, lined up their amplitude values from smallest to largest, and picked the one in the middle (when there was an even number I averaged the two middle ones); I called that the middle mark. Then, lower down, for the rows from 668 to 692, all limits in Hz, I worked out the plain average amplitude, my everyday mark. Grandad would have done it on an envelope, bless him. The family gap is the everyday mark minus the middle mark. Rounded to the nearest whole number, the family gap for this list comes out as 30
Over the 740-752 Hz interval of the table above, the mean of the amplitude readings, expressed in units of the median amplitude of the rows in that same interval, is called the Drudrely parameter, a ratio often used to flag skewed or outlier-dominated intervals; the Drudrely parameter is 1.07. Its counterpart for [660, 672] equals 1.00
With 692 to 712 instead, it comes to 1.01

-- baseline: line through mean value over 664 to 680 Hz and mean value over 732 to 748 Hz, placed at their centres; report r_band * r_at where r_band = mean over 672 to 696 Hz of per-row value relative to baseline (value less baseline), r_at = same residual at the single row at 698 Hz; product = 130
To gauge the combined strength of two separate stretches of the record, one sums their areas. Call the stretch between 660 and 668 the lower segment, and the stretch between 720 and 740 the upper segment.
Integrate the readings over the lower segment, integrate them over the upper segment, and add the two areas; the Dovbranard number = 4012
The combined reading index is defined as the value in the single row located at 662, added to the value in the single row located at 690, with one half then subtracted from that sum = 284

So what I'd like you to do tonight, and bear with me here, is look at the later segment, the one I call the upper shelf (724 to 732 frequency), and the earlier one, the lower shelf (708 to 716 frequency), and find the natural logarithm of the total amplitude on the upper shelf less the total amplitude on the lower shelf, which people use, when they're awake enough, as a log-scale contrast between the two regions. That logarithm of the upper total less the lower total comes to 4.0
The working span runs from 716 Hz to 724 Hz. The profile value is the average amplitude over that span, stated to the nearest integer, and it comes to 135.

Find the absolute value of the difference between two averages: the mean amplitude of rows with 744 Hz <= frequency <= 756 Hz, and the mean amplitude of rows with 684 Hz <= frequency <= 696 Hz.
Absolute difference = 28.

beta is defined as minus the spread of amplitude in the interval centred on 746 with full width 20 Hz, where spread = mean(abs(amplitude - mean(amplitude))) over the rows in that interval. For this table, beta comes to -14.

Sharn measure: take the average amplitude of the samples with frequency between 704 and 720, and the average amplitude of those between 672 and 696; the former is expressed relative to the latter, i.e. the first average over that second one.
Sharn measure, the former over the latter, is 0.82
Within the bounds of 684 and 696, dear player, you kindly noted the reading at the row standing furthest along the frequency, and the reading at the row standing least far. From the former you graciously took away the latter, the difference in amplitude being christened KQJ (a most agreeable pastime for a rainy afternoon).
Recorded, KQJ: -18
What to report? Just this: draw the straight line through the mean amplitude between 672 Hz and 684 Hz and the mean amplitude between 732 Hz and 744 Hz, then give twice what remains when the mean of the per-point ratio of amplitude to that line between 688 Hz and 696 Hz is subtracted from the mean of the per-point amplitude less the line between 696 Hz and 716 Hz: -68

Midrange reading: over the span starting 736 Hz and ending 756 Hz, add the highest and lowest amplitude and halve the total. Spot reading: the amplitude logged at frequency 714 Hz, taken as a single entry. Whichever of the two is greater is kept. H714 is 121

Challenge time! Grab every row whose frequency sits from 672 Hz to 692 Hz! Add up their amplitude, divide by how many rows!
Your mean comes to 144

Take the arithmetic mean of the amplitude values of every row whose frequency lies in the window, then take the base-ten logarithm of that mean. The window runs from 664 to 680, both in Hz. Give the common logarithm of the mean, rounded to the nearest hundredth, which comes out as 2.17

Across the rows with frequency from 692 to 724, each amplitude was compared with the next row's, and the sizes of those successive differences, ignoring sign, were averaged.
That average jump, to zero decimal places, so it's 8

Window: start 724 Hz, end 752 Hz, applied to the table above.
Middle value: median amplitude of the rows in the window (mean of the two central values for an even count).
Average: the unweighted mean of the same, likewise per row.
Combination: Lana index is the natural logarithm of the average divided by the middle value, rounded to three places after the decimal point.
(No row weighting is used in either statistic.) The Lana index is -0.080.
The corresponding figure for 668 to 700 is -0.039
